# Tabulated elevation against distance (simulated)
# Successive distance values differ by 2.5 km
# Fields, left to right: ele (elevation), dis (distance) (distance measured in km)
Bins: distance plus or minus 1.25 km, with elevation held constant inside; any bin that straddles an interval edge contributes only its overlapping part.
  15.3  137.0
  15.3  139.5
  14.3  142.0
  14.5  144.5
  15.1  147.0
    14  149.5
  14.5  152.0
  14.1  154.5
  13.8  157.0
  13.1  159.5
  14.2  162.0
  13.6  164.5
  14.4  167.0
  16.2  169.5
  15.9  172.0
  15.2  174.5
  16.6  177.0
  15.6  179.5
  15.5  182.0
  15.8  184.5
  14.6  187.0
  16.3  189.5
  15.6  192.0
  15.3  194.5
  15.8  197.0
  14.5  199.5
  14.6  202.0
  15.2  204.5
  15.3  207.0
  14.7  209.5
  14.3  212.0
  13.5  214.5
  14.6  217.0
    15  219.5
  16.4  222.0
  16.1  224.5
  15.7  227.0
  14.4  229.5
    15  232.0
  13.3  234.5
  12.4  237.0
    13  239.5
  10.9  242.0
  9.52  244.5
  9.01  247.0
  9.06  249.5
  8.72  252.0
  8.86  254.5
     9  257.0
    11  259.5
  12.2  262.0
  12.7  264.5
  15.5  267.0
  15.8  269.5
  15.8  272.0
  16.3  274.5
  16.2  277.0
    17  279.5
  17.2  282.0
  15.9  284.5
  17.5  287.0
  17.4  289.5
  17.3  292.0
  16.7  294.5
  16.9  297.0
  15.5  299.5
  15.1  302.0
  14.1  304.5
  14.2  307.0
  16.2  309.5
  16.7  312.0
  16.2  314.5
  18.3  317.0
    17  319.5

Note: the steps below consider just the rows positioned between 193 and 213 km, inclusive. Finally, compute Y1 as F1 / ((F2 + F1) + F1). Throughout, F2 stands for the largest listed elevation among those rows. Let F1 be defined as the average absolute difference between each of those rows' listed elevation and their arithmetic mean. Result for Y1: 0.026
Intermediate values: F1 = 0.4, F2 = 15.8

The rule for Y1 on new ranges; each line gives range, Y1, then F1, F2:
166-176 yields 0.036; 0.6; 16.2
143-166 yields 0.026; 0.4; 15.1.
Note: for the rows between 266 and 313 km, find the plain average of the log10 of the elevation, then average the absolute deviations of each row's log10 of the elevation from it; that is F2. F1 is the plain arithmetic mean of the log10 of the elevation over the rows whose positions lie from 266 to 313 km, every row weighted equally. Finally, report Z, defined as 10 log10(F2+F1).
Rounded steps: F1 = 1.21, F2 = 0.0215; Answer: 0.897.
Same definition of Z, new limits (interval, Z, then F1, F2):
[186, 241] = 0.767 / 1.17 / 0.0240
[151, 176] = 0.730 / 1.16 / 0.0225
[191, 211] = 0.759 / 1.18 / 0.0114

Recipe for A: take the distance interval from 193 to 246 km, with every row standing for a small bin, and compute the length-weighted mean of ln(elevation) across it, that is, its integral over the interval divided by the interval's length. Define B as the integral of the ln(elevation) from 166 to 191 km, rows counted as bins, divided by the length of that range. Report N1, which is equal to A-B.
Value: -0.10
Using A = 2.65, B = 2.75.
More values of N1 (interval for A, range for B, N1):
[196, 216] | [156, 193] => -0.02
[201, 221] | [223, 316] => 0.06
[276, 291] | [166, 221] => 0.10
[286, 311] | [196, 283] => 0.18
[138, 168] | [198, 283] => 0.07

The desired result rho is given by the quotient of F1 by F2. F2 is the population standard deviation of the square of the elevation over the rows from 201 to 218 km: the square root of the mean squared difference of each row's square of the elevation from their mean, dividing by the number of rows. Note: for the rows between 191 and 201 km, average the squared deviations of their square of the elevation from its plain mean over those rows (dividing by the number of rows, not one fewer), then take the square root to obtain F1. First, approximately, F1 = 15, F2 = 16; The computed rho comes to 0.93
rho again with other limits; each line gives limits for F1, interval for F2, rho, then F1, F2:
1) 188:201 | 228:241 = 0.70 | 18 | 26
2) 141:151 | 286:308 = 0.29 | 12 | 41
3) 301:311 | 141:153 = 2.44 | 26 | 10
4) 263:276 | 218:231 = 1.64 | 37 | 22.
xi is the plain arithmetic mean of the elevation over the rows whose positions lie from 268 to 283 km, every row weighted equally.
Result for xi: 16.4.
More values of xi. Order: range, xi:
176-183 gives 15.9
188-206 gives 15.3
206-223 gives 14.8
